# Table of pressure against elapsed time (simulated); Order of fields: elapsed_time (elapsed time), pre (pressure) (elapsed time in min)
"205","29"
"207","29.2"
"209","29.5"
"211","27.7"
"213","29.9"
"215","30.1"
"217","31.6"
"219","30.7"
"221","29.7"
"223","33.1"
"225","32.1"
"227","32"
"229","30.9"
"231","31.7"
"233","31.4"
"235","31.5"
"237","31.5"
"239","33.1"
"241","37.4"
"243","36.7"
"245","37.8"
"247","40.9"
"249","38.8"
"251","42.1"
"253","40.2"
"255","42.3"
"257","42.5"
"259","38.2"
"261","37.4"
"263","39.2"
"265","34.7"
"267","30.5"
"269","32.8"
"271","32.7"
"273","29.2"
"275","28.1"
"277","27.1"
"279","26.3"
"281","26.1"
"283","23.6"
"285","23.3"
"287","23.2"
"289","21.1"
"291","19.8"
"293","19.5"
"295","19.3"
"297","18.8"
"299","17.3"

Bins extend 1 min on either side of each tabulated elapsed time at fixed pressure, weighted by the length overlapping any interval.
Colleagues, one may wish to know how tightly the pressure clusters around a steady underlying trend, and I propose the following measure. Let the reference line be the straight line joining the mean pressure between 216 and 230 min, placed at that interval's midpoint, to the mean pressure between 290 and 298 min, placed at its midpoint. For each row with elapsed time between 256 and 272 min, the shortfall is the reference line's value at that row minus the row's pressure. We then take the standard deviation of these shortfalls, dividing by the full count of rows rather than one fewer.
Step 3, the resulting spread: 3.08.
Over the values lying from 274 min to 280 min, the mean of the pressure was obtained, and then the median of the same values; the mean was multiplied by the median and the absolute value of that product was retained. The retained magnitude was 736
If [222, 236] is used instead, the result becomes 1009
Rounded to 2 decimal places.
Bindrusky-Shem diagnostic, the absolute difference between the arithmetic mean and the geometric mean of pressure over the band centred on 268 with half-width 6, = 0.15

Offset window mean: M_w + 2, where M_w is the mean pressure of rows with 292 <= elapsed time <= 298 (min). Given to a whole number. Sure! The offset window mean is 21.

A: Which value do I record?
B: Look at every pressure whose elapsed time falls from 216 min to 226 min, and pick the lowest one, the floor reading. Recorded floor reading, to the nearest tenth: 29.7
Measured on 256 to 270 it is 30.5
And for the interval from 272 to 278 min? 27.1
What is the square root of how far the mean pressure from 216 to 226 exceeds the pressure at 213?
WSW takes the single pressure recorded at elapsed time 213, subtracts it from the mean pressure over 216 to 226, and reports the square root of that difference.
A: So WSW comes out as 1.2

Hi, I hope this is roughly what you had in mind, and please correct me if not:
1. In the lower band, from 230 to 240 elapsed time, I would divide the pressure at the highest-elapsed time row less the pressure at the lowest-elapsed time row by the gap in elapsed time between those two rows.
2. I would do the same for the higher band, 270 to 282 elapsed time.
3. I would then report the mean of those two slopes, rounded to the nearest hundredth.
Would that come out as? -0.24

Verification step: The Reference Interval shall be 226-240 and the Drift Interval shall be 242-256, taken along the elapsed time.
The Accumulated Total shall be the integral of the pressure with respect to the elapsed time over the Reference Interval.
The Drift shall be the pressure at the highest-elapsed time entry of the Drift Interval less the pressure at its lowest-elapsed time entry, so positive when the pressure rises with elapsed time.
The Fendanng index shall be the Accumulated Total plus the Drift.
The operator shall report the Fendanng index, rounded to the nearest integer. 450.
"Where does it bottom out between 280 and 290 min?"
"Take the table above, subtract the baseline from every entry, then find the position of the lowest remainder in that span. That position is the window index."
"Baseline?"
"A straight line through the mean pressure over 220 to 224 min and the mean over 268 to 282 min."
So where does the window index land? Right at 289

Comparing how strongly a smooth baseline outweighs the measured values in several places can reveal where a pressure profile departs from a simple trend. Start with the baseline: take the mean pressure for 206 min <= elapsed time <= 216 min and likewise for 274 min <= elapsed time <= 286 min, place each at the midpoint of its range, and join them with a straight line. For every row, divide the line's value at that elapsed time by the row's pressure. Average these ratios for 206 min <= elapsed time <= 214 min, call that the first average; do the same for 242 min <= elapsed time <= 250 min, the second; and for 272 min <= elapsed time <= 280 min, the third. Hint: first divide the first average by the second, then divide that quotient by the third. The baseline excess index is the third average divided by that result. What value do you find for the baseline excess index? 0.62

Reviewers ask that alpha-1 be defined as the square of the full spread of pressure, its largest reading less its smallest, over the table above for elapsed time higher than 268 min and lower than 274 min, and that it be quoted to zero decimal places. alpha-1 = 13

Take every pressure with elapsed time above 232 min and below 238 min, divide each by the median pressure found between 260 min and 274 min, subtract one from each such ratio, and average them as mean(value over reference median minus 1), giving -0.04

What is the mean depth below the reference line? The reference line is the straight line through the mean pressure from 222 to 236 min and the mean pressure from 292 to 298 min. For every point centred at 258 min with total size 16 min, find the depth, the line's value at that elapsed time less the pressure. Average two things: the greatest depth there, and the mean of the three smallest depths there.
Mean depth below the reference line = -13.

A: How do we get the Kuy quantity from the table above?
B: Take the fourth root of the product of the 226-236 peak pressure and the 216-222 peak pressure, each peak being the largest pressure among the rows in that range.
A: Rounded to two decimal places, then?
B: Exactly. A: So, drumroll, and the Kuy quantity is 5.64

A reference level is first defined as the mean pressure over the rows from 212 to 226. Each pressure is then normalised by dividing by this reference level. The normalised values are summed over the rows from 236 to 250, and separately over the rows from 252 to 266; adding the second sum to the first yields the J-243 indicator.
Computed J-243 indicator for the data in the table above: 17.1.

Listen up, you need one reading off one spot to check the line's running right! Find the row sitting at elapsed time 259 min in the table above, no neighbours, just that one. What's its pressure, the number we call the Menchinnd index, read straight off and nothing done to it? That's 38.2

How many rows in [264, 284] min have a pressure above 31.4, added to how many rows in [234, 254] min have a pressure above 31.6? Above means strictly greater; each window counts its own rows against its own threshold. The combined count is 11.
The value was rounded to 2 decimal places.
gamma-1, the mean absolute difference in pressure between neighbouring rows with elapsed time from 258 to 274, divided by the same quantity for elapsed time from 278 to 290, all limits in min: 2.36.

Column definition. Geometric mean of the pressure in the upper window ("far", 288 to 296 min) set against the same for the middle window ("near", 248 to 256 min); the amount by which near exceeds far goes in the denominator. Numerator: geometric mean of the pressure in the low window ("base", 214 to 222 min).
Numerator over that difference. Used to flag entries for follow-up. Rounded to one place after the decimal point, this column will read 1.5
